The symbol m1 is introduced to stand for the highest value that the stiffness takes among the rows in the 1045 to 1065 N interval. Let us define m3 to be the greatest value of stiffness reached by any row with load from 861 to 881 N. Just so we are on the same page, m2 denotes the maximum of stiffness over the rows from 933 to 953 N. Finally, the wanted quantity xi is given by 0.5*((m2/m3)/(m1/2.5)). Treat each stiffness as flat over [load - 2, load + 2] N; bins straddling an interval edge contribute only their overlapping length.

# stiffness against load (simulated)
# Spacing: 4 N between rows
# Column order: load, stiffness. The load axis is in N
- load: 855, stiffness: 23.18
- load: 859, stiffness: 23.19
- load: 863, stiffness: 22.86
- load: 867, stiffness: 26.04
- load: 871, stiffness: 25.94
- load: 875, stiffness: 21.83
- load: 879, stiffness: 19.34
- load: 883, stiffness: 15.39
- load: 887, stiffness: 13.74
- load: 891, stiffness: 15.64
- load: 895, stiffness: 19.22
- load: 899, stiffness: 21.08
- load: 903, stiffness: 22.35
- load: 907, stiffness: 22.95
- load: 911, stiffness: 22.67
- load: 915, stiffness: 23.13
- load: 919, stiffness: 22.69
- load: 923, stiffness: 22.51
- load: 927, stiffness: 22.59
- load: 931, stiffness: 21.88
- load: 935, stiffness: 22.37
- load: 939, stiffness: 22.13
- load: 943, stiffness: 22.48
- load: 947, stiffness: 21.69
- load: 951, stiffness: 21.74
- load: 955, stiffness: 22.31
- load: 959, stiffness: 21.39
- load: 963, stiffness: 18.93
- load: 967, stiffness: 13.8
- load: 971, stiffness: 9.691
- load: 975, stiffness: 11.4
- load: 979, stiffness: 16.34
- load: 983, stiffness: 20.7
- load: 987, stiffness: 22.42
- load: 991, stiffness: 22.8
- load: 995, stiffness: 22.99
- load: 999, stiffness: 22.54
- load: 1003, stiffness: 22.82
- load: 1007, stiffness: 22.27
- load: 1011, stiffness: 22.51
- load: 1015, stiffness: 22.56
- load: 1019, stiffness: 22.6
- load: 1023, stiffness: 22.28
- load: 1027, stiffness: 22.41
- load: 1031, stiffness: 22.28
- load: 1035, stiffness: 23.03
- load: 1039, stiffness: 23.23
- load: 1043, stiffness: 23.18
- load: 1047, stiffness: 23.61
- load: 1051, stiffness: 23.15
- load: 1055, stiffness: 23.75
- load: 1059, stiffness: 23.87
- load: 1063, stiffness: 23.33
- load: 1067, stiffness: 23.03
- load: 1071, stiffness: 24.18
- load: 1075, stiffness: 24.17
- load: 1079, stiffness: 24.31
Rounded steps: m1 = 23.87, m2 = 22.48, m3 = 26.04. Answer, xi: 0.045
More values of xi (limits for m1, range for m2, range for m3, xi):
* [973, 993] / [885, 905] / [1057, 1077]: 0.051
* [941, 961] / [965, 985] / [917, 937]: 0.051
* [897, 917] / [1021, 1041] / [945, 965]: 0.056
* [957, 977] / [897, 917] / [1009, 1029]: 0.060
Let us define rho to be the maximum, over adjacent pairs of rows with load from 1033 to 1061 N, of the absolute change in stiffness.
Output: 0.60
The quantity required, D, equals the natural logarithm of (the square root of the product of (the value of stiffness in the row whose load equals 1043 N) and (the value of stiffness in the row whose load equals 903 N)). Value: 3.13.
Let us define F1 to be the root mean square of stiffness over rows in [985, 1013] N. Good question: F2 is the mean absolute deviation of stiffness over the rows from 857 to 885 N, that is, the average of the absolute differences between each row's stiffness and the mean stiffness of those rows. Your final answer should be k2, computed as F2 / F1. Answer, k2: 0.12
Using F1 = 22.62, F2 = 2.8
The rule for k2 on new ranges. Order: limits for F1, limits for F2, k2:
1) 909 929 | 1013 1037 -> 0.01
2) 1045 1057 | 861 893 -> 0.17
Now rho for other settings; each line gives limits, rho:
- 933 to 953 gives 0.79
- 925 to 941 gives 0.71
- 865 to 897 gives 4.11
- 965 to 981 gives 4.94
